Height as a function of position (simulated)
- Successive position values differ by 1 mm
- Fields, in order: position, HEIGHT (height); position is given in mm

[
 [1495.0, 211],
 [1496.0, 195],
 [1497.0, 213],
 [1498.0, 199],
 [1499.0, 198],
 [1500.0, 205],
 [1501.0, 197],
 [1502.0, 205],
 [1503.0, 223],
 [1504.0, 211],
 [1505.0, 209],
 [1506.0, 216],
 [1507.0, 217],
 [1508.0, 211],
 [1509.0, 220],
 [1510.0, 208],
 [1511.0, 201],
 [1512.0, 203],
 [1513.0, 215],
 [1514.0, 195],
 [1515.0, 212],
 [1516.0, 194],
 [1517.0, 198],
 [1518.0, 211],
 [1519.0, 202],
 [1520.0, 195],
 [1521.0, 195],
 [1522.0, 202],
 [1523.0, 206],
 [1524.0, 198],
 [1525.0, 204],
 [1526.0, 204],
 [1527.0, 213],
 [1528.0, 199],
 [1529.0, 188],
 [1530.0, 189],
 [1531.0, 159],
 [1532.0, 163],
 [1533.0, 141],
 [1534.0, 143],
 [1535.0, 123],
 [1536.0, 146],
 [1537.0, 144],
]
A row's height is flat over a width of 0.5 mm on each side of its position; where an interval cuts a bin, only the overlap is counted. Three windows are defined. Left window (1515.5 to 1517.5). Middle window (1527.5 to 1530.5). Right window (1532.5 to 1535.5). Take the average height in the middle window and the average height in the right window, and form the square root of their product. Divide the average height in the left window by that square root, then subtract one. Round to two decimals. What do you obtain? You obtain 0.21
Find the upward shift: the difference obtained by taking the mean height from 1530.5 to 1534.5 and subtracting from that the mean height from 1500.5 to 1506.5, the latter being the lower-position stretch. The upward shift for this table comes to -59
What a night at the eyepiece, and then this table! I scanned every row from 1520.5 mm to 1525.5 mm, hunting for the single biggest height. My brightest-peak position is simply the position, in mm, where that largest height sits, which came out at 1523.0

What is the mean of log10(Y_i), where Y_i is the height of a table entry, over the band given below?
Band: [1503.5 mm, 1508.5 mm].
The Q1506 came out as 2.33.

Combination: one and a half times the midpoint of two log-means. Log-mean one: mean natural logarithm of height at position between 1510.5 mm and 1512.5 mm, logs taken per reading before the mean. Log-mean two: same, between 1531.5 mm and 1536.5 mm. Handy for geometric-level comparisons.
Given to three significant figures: 7.70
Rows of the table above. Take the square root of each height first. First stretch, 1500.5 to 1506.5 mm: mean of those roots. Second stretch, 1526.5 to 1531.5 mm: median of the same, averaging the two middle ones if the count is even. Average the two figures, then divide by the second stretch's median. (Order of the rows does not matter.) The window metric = 1.03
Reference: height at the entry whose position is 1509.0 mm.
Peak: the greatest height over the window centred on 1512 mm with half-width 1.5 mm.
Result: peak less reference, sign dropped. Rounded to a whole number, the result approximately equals 5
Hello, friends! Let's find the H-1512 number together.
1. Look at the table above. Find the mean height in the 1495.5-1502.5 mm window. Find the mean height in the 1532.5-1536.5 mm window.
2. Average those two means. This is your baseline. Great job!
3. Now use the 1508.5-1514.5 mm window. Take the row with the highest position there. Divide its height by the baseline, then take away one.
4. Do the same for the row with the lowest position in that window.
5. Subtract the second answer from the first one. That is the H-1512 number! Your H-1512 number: -0.15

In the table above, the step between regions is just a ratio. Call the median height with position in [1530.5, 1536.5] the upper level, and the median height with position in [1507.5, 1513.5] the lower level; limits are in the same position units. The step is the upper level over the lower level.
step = 0.69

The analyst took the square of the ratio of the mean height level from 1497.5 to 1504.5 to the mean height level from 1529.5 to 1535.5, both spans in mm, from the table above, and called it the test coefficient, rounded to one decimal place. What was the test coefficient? 1.8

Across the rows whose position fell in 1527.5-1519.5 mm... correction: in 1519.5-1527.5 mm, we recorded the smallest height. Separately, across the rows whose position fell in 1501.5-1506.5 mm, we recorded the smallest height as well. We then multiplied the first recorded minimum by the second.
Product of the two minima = 39975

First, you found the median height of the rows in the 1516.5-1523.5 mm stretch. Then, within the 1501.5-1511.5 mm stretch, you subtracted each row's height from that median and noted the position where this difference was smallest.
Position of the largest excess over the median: 1503.0 mm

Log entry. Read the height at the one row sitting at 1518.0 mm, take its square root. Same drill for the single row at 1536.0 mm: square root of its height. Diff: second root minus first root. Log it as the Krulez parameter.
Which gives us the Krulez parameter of -2.4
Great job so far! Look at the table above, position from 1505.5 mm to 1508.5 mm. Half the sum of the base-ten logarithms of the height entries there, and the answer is 3.5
